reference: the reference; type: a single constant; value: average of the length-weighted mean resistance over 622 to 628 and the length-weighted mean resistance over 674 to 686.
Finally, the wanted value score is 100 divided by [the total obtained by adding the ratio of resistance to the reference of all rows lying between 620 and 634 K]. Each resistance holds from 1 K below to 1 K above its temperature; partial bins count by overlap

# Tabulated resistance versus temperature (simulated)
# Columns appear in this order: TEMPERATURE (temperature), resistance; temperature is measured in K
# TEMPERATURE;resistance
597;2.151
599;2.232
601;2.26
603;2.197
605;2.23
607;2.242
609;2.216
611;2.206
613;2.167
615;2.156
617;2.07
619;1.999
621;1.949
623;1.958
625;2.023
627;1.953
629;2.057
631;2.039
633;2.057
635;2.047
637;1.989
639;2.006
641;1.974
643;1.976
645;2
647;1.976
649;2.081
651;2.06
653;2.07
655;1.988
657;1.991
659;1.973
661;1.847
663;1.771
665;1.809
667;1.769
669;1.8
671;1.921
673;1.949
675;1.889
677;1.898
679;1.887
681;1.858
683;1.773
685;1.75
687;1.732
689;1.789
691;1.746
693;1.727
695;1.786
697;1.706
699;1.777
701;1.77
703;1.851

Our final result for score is 13.6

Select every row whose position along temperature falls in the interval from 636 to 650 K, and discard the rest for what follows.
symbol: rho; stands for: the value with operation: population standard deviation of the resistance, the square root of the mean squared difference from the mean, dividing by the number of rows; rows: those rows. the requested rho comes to 0.03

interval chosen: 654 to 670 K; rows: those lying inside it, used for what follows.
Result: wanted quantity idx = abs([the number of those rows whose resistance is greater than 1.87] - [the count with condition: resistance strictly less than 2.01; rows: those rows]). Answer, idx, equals 5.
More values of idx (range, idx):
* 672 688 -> 4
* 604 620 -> 7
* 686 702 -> 8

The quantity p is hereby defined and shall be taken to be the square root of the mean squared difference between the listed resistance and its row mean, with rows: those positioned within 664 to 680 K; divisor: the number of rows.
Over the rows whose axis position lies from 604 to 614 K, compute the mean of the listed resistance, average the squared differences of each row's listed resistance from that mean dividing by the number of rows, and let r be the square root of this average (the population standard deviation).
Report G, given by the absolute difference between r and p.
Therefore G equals 0.034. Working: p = 0.06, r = 0.026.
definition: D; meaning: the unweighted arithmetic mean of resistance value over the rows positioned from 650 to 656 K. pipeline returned 2.04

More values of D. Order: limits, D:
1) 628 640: 2.03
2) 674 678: 1.89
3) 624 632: 2.02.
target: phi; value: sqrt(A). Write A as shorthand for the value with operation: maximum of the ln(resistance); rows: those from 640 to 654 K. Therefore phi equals 0.856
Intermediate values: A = 0.733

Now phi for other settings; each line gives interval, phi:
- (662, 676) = 0.817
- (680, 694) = 0.787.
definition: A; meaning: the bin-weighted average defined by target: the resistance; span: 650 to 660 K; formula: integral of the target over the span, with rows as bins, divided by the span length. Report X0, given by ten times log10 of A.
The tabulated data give 3.05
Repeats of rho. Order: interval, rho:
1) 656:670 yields 0.09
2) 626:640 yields 0.04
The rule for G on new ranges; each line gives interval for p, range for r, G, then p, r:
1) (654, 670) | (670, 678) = 0.069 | 0.09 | 0.023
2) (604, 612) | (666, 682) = 0.043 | 0.01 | 0.056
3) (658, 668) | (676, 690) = 0.013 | 0.08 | 0.063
